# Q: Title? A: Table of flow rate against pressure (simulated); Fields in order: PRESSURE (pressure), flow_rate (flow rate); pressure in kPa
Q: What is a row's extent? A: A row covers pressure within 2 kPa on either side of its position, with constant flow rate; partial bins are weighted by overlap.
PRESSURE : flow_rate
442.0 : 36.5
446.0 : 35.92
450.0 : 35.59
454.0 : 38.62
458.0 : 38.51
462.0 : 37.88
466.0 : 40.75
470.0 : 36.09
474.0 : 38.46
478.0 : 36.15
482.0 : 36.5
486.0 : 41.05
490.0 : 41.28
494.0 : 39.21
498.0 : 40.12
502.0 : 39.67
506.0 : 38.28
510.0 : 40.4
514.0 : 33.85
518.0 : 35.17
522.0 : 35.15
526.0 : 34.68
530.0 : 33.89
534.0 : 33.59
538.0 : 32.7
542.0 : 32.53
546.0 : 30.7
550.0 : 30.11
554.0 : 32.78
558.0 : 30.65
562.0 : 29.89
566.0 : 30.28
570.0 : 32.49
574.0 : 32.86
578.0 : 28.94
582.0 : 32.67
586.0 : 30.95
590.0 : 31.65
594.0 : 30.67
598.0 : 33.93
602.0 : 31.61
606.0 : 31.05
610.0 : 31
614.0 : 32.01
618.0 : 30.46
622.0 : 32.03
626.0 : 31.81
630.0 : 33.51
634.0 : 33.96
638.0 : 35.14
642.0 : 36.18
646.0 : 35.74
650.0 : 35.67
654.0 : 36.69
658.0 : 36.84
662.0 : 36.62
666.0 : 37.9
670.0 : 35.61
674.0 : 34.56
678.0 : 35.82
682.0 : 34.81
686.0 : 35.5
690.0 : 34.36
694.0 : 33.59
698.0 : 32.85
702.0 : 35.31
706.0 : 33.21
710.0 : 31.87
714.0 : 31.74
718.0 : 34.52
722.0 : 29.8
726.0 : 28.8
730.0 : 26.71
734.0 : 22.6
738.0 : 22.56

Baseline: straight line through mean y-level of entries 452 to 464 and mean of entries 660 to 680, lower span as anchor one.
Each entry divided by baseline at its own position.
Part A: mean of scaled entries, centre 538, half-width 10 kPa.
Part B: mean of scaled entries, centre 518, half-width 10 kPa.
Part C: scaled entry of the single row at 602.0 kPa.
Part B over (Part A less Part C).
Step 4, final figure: 73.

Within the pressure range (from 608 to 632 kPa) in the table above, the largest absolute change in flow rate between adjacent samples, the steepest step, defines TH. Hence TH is 1.7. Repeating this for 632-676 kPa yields 2.3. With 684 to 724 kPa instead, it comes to 4.7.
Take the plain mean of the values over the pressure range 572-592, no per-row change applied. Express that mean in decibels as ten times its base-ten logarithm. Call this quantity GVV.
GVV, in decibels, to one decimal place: 15.0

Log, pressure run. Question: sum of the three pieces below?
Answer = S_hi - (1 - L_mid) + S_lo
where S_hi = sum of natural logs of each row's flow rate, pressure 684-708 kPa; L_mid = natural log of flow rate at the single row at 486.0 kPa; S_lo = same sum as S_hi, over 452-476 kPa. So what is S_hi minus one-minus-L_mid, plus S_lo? 45.78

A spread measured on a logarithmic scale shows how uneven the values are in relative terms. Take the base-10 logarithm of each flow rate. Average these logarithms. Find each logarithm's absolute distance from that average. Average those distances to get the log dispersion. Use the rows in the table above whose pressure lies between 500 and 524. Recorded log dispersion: 0.028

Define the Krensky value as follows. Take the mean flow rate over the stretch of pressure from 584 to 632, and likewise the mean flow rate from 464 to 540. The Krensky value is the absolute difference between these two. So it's 5.5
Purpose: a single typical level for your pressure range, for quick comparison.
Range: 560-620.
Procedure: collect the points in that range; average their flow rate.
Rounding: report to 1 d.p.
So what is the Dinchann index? 31.4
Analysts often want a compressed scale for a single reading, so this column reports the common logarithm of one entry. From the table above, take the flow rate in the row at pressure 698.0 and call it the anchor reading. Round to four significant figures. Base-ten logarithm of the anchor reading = 1.517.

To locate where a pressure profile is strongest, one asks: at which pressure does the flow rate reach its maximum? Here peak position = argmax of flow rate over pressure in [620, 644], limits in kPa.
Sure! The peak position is 642.0 kPa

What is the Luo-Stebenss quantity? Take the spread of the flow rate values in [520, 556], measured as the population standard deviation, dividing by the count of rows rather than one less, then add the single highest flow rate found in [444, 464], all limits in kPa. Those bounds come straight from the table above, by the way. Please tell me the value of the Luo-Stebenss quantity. 40.2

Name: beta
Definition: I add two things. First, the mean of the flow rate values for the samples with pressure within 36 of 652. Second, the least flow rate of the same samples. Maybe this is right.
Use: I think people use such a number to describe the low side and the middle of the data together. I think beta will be 65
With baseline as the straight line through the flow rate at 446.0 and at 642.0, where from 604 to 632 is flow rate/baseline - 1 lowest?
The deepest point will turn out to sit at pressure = 618.0 kPa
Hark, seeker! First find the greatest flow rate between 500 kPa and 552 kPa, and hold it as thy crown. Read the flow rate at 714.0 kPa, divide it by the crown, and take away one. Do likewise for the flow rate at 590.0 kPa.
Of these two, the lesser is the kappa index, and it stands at -0.217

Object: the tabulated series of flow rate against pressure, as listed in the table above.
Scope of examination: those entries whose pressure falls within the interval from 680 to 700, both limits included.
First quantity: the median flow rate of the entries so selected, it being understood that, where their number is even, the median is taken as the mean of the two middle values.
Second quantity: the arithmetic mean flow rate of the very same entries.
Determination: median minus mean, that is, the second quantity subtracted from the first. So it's 0.14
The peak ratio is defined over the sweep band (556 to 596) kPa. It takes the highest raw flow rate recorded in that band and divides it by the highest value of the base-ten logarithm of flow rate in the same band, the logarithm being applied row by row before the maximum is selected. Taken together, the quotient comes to 21.7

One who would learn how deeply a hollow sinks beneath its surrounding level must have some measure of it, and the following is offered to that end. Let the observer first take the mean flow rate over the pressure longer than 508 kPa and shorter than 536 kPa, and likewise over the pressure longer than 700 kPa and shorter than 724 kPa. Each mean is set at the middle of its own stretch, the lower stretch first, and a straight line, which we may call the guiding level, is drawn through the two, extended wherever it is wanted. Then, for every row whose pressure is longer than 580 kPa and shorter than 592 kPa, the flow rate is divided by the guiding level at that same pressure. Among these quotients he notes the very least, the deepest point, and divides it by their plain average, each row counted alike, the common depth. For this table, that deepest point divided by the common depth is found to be 0.975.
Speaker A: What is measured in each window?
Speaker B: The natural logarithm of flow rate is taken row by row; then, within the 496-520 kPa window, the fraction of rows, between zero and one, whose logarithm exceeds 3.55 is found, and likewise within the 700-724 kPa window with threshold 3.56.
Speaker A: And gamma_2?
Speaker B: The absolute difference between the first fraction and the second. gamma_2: 0.7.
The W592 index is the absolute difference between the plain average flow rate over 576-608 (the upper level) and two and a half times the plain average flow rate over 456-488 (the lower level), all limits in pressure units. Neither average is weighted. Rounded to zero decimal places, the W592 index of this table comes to 64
